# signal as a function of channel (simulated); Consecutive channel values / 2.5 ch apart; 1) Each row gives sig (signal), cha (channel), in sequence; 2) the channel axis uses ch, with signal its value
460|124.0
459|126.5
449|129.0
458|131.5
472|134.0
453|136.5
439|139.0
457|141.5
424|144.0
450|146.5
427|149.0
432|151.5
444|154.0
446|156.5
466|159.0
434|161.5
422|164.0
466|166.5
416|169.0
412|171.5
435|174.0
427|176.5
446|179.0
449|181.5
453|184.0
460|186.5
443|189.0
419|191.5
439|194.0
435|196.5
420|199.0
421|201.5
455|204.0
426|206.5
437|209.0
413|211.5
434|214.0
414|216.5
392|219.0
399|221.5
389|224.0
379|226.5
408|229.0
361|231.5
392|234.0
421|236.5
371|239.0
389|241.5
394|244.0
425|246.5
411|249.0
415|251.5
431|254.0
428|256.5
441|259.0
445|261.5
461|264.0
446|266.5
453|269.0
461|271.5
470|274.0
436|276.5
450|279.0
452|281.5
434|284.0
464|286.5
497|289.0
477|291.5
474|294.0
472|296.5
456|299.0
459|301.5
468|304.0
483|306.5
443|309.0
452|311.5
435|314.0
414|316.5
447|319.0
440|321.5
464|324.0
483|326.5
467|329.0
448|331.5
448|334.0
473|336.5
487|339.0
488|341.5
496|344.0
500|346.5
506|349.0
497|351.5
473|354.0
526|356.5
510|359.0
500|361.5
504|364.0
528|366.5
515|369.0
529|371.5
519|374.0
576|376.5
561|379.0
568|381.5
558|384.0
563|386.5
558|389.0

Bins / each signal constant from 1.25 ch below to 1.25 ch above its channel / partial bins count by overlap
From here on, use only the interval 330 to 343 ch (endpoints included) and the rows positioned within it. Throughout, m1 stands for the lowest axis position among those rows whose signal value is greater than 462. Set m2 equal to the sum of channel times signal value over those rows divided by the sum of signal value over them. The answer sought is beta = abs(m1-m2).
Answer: 0.1 ch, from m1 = 336.5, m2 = 336.6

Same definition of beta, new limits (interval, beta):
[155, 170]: 3.7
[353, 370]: 7.6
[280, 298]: 2.6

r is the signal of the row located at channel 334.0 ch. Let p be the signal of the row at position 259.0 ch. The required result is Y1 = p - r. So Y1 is -7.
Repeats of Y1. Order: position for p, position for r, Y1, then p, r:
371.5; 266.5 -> 83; 529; 446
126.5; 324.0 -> -5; 459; 464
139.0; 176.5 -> 12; 439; 427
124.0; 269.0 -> 7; 460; 453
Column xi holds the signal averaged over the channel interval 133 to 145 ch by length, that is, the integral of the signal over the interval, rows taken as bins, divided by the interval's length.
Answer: 449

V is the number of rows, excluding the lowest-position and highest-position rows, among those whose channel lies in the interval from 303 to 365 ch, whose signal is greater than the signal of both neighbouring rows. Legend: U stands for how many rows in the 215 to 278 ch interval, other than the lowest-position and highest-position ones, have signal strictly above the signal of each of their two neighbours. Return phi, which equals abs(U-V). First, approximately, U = 7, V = 6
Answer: 1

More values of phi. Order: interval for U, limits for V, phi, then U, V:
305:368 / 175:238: 2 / 5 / 7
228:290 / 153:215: 1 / 6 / 7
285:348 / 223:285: 2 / 5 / 7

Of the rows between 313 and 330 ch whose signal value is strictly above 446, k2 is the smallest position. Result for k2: 319.0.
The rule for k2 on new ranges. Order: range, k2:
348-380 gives 349.0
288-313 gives 289.0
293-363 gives 294.0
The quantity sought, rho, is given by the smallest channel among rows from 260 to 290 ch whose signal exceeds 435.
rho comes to 261.5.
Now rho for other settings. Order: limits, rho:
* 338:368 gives 339.0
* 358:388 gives 359.0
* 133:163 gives 134.0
